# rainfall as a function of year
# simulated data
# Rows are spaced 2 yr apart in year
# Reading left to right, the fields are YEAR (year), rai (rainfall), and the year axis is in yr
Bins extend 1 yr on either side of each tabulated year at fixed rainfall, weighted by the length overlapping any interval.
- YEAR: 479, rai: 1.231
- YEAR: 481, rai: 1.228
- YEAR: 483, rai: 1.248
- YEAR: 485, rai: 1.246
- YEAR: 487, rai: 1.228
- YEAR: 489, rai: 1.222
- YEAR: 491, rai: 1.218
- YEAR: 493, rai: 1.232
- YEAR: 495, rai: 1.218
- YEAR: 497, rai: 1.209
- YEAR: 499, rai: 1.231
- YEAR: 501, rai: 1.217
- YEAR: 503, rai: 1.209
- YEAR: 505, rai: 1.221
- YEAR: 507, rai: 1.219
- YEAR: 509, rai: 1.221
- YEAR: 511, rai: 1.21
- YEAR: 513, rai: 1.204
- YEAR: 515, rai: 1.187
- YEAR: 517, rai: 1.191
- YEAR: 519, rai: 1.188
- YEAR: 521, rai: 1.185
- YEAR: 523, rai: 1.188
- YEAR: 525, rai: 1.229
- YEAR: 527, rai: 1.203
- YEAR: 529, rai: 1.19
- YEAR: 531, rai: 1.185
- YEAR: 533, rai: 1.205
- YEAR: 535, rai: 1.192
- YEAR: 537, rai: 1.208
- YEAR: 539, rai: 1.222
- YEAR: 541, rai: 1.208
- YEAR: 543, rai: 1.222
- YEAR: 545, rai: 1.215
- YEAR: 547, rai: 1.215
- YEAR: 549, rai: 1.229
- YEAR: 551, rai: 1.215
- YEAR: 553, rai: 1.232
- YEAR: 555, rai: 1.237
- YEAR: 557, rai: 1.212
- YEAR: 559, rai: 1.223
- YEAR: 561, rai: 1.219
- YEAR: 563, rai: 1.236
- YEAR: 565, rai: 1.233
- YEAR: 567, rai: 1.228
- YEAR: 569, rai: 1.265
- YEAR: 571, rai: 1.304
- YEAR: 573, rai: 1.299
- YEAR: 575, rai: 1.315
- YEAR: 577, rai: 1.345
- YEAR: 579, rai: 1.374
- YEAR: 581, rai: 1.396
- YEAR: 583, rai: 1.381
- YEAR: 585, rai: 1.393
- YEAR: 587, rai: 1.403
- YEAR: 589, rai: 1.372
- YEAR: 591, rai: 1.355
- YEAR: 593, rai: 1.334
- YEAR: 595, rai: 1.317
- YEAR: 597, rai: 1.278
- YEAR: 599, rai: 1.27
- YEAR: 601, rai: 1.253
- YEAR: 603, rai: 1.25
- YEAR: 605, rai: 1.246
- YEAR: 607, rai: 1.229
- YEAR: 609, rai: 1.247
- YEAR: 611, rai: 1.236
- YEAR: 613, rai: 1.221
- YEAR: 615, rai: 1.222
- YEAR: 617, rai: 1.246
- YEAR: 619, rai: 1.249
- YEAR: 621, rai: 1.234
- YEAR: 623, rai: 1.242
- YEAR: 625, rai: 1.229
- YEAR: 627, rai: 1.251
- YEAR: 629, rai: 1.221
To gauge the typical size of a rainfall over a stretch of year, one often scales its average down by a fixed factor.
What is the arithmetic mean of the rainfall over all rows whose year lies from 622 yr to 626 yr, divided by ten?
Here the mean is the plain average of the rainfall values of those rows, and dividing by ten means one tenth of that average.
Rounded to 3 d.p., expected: 0.124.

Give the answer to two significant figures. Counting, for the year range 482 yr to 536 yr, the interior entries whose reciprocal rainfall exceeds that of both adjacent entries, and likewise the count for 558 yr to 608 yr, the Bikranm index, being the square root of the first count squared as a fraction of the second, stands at 3.5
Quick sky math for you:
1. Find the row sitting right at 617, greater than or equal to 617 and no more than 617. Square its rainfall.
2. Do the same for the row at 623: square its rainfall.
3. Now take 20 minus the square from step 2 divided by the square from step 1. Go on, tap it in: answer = 19.0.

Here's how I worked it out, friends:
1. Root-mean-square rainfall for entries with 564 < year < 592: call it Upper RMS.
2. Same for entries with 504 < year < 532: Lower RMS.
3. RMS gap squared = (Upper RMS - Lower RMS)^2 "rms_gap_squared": 0.018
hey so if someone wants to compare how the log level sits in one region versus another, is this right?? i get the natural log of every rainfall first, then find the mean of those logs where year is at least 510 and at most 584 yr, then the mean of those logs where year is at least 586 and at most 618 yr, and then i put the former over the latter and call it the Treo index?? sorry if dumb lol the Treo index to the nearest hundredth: 0.86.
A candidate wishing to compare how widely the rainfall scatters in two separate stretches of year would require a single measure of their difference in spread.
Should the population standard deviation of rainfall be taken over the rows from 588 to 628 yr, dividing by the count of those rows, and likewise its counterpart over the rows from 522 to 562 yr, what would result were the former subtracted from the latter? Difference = -0.029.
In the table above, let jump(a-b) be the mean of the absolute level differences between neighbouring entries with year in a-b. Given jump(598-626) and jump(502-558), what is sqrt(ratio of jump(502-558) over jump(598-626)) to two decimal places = 1.02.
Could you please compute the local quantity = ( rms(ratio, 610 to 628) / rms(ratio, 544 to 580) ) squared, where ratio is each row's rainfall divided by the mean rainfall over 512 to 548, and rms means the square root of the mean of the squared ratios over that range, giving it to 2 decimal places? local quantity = 0.97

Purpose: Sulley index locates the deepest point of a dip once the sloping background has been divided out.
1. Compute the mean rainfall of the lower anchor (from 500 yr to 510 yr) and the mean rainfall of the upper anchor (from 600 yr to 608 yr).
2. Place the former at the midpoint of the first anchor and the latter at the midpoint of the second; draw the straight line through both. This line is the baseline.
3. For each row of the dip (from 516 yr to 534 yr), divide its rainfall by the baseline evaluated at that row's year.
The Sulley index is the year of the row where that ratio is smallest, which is 531 yr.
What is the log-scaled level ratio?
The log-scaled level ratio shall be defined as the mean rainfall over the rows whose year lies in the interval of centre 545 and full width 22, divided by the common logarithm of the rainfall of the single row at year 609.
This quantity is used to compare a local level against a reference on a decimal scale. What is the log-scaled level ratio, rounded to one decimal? 12.7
